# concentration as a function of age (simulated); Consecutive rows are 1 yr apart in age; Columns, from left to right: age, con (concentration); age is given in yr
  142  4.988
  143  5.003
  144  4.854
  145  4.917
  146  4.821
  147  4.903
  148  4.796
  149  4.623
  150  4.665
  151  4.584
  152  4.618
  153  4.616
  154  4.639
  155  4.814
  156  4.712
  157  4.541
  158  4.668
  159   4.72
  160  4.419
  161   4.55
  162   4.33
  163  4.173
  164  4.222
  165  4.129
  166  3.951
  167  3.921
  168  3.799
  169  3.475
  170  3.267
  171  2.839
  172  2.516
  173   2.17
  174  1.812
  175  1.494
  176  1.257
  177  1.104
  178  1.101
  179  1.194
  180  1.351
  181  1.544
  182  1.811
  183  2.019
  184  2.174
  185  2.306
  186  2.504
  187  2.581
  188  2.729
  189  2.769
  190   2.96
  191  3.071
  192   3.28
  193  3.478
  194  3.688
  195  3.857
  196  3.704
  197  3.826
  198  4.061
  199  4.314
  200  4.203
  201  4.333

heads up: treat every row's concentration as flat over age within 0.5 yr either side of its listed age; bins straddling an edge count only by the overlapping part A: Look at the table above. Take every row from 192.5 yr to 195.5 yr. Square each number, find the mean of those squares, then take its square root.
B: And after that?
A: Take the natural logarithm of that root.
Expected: 1.30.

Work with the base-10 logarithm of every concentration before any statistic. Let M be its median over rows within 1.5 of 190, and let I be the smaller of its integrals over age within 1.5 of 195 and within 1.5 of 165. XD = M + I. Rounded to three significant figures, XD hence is 2.19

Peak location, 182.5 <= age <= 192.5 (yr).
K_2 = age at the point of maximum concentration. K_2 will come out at 192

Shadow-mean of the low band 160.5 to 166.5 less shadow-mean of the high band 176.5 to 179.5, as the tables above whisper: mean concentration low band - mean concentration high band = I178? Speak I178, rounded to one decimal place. 3.1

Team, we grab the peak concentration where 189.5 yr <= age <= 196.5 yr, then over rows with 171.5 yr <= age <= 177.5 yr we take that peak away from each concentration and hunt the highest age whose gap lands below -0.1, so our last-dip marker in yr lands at 177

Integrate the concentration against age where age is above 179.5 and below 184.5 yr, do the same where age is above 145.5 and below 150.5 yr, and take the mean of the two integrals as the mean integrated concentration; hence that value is 16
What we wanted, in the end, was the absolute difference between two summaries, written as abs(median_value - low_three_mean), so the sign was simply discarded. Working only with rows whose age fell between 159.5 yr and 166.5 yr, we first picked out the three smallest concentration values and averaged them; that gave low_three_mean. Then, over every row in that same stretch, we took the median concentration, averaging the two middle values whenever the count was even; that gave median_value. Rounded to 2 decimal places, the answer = 0.14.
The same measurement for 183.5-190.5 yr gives 0.25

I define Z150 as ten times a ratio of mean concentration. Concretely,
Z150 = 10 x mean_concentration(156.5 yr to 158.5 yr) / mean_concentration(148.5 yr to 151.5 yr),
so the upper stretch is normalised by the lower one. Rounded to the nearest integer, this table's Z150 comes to 10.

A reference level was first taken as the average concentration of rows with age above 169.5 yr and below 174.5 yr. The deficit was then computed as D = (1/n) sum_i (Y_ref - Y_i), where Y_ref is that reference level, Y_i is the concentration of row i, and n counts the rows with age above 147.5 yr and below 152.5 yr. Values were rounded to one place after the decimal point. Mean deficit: -2.1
